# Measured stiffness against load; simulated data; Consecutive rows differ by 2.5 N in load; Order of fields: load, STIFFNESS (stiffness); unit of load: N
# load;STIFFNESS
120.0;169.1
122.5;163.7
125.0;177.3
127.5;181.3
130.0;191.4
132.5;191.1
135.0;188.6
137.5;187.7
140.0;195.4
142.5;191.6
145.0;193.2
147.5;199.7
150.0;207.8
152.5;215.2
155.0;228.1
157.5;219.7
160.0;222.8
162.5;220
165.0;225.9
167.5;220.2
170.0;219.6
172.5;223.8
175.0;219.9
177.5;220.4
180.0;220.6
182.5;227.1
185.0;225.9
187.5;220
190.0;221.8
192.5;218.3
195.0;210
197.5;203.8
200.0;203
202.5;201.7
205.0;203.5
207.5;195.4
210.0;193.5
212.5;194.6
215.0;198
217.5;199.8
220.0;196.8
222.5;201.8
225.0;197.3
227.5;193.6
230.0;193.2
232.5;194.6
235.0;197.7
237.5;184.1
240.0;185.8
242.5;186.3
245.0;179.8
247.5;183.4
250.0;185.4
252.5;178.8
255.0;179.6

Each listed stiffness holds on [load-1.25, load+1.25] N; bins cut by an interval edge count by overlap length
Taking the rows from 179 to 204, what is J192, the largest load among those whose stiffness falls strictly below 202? 202.5 N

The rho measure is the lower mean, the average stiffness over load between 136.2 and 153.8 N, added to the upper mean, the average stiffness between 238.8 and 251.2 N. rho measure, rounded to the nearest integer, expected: 383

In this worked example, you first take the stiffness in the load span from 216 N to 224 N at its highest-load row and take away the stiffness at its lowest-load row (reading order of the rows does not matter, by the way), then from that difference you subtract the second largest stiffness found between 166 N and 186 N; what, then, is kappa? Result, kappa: -224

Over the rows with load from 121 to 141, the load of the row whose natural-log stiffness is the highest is 140.0 N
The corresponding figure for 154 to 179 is 155.0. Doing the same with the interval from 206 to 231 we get 222.5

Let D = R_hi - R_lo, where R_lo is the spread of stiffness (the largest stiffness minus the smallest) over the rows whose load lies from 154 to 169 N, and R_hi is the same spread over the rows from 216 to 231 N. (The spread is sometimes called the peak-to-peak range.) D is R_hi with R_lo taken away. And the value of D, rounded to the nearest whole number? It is 0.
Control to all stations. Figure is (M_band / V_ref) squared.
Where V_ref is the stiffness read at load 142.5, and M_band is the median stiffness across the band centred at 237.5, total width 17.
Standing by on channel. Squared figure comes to 0.95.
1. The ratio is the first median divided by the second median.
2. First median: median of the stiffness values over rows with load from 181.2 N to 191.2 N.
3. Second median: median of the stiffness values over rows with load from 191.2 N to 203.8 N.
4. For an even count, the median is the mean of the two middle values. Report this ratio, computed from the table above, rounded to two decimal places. 1.10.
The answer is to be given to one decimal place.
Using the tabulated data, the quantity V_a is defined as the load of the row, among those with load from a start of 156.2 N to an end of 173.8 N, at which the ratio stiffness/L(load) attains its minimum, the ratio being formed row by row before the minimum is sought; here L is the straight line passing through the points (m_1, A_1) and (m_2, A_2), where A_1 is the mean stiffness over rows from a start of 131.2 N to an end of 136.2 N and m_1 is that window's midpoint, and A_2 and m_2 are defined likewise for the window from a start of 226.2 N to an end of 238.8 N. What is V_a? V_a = 170.0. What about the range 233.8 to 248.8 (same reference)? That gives 245.0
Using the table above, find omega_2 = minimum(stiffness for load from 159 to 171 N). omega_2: 219.6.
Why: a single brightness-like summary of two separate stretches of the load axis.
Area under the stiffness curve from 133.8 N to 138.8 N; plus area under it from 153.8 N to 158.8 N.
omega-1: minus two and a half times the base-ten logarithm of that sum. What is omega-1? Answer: -8.28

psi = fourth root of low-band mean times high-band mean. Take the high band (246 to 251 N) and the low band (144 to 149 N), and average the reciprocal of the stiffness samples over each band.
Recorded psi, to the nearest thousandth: 0.072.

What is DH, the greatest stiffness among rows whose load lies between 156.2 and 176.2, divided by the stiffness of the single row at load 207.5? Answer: 1.16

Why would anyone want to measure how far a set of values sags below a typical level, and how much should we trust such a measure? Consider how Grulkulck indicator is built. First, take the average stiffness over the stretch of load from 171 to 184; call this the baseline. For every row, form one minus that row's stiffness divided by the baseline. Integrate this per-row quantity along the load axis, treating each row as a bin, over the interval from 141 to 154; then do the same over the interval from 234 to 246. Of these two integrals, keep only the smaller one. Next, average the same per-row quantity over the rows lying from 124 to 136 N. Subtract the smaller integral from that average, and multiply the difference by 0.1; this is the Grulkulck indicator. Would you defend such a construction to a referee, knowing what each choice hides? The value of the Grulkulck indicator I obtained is -0.10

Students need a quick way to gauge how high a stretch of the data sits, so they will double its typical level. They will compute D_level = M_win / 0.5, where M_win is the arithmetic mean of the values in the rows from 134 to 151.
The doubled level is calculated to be 390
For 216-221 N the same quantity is 397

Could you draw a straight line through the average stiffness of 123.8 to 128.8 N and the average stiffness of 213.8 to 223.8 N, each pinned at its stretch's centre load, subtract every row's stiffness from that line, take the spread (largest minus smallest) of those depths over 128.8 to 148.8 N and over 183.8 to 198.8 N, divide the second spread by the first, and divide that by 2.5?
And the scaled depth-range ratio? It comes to 1.0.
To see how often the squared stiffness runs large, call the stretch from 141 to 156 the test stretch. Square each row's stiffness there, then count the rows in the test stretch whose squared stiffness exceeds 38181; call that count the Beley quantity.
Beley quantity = 4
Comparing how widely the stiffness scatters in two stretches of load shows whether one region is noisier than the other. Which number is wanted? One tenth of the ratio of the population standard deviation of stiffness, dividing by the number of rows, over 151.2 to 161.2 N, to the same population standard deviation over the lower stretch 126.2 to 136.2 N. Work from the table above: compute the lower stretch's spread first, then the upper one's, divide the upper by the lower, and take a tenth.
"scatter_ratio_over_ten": 0.115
